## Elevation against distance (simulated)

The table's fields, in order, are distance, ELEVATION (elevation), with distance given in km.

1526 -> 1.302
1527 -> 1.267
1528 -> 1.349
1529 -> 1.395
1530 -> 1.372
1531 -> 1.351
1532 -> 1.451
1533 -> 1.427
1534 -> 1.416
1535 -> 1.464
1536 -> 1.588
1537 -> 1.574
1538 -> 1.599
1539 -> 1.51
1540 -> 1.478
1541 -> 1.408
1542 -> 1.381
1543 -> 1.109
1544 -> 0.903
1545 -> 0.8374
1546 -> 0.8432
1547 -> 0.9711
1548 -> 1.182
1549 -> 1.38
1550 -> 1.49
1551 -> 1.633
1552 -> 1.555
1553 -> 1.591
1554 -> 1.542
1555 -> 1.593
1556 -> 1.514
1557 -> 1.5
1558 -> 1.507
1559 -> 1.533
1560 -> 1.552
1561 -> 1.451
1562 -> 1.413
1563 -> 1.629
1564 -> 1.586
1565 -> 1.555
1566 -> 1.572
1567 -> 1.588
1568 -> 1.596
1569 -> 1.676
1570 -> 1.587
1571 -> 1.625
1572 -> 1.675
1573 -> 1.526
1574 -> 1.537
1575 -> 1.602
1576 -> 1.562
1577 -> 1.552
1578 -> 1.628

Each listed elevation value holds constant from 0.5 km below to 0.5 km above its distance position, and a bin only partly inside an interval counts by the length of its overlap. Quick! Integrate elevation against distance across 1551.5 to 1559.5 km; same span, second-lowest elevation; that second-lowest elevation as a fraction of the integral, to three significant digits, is 0.122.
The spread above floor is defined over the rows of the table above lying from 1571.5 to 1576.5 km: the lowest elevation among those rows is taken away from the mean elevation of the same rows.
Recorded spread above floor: 0.05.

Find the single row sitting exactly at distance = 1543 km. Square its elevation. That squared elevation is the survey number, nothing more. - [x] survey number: 1.2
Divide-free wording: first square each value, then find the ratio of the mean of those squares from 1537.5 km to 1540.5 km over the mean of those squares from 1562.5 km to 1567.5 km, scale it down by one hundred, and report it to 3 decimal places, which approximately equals 0.009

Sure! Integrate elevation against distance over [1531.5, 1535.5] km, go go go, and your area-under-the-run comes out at 5.76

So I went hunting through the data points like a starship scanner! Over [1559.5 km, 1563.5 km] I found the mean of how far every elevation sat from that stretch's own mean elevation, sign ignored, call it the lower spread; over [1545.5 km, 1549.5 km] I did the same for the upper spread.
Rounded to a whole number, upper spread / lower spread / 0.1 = 24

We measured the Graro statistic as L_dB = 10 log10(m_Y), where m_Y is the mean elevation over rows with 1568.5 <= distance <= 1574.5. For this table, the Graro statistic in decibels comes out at 2.05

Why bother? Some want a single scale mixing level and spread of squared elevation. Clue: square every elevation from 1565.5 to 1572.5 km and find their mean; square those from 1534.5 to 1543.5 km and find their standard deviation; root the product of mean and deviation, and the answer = 1.0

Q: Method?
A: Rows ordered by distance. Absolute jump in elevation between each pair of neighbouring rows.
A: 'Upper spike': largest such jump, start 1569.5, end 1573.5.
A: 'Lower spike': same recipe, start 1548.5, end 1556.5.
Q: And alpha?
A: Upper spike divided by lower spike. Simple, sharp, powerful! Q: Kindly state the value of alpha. 1.04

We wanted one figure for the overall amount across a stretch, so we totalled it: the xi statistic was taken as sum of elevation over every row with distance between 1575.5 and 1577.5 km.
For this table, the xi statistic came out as 3.11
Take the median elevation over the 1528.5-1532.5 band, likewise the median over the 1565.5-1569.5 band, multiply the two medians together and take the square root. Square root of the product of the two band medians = 1.48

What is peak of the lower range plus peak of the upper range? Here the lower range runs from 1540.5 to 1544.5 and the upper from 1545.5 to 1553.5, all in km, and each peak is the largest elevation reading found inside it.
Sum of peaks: 3.04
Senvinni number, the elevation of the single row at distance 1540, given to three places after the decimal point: 1.478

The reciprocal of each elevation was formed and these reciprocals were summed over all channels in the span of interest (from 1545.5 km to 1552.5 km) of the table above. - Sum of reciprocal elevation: 5.71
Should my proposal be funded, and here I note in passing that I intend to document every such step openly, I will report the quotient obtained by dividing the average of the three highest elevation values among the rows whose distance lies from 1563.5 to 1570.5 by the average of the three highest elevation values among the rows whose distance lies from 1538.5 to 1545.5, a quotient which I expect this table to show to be 1.11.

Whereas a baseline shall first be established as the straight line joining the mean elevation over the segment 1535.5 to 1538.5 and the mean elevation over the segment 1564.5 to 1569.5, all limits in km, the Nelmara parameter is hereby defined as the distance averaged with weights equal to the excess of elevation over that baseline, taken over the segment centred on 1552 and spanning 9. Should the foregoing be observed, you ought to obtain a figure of 1549.6 km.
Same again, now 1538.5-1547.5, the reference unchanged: 1544.5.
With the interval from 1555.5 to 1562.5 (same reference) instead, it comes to 1559.5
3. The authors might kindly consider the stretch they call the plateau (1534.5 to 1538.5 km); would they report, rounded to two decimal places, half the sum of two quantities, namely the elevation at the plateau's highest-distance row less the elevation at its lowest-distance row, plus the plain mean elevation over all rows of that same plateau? 0.85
